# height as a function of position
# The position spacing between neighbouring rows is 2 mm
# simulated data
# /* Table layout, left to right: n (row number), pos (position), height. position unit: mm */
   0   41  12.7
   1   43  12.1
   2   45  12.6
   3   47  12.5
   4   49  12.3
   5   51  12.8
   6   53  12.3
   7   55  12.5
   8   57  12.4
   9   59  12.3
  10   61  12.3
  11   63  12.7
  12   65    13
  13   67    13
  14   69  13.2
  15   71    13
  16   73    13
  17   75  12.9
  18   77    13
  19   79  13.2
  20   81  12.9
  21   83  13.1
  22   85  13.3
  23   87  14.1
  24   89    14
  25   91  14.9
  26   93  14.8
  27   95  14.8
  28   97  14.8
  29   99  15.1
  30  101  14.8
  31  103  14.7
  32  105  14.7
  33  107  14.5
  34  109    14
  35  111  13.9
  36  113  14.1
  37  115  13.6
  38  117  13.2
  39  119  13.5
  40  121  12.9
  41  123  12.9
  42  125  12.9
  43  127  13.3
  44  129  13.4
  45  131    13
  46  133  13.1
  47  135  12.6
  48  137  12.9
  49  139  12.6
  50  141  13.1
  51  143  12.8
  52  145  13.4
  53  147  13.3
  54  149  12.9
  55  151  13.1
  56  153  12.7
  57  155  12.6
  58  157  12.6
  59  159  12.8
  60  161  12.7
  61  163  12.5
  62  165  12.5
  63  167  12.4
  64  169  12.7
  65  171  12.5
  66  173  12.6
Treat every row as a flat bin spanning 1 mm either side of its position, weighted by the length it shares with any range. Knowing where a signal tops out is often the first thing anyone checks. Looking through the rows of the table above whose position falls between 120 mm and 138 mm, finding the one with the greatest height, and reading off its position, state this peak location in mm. 129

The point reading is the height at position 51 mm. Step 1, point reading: 12.8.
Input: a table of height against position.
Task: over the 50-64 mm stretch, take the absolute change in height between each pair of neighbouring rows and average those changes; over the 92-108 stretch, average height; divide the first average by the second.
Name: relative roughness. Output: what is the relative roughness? 0.015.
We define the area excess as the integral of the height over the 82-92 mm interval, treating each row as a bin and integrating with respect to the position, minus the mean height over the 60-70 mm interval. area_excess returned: 126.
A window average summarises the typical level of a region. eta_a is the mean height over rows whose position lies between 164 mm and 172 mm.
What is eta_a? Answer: 12.5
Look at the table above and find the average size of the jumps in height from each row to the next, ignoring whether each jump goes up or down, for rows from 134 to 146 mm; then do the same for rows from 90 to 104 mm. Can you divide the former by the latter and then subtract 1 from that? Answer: 2.0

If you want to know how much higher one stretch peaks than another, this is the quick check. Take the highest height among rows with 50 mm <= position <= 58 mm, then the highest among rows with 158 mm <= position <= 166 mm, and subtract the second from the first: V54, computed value 0.0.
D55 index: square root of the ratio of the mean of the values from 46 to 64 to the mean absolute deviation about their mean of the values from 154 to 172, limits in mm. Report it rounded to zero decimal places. 11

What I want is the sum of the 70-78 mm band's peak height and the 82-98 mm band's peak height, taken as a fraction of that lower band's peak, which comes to 2.15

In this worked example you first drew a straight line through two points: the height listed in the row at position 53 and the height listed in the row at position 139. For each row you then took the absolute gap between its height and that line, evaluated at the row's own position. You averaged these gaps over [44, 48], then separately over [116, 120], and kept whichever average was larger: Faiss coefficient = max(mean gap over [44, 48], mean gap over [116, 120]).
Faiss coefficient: 0.82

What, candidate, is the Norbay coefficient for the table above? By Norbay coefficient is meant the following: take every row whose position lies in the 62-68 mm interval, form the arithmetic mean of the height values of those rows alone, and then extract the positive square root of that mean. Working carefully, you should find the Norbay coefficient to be 3.59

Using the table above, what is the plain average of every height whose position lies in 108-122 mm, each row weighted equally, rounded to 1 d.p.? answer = 13.6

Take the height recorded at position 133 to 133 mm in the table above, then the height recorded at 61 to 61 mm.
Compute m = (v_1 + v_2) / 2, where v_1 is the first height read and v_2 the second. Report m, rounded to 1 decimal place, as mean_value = 12.7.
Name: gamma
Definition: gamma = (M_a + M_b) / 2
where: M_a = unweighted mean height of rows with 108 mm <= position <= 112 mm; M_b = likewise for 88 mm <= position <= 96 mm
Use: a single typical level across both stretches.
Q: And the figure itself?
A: 14.3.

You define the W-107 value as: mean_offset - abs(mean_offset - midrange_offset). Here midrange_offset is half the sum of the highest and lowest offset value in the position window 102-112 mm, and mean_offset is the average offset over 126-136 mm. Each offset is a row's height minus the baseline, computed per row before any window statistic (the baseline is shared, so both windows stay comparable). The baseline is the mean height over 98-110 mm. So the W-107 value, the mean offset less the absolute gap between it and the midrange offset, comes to -2.8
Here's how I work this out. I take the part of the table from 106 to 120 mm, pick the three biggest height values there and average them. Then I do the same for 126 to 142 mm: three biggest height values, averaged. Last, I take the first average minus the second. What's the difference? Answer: 0.9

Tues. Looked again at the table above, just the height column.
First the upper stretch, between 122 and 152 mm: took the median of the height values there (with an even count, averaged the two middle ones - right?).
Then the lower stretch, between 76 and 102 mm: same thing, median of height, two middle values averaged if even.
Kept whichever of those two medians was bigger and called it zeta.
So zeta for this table 14.1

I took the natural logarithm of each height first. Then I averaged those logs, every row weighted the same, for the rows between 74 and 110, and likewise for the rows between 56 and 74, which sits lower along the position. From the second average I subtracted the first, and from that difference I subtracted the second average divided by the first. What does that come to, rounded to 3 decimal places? -1.061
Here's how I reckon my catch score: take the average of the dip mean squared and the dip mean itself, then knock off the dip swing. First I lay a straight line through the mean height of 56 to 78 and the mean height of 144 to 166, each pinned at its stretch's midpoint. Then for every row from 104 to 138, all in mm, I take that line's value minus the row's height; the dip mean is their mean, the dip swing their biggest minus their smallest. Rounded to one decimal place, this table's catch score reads -2.2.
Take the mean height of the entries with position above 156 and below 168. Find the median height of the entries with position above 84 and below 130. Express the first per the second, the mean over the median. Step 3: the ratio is 0.90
